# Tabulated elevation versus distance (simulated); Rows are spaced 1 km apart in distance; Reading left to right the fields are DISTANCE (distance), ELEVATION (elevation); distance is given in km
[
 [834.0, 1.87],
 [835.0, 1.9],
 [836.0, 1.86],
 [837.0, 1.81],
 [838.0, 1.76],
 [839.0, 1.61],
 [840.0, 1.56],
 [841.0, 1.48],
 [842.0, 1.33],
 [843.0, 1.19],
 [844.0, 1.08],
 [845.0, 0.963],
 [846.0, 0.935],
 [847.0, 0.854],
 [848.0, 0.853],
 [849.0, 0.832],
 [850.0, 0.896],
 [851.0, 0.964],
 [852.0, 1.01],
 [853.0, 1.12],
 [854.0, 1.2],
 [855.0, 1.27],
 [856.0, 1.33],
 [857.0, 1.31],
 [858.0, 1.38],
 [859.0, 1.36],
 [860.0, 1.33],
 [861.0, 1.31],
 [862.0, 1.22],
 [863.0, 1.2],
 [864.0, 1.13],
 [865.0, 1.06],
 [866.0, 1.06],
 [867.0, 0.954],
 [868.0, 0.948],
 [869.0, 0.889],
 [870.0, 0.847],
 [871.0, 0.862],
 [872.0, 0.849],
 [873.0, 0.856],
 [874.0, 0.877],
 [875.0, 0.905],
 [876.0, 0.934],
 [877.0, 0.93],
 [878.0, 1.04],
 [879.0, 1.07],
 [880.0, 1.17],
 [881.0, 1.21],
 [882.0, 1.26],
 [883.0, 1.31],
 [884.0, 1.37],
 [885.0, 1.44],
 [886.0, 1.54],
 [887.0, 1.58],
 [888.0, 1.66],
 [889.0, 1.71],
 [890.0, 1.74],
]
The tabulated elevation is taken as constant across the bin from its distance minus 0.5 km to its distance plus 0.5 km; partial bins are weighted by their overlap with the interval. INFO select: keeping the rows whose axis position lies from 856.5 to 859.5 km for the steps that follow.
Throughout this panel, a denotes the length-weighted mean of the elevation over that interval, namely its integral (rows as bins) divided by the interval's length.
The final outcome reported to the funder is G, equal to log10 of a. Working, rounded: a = 1.35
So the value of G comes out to 0.13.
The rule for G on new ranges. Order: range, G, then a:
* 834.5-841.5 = 0.23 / 1.71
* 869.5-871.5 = -0.07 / 0.85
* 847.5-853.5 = -0.02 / 0.95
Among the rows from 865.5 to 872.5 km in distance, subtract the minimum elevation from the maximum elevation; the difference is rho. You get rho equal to 0.21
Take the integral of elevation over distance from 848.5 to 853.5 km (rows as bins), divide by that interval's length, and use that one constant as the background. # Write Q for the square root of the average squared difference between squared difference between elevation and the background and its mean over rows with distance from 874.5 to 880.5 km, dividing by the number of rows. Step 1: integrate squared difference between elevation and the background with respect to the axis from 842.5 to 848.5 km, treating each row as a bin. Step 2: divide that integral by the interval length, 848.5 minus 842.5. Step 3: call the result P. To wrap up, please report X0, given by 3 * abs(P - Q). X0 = 0.00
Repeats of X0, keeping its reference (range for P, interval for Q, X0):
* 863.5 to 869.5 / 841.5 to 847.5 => 0.12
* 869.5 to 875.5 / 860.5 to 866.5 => 0.09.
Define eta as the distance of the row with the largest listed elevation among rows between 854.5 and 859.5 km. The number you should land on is 858.0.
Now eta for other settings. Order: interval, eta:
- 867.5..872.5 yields 868.0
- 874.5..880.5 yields 880.0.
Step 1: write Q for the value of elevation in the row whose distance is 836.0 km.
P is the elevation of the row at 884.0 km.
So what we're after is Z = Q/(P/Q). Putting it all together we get 2.5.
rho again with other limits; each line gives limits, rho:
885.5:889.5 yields 0.17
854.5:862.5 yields 0.16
